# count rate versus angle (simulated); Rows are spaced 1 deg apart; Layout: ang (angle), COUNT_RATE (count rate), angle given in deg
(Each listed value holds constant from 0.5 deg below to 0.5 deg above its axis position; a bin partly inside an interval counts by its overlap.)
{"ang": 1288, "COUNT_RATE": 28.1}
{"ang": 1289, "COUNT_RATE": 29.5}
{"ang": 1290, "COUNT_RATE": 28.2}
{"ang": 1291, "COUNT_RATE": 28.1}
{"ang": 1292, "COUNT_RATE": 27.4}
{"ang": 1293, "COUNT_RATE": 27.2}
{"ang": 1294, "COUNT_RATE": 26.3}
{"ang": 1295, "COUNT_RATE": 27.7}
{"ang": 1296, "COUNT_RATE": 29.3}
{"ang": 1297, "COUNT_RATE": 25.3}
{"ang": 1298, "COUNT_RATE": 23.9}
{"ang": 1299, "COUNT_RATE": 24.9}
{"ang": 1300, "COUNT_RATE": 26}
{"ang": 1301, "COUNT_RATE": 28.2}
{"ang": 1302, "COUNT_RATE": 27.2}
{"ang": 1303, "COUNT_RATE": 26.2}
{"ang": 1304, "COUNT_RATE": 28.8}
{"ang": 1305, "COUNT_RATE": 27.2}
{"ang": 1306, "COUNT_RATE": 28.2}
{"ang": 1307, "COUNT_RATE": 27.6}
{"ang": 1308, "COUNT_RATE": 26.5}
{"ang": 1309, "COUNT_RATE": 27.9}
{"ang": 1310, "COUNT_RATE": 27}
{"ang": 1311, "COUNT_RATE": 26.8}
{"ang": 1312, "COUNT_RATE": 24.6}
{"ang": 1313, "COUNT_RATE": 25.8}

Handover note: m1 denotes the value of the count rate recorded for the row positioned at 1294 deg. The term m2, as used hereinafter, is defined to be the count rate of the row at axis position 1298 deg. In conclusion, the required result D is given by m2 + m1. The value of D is 50.2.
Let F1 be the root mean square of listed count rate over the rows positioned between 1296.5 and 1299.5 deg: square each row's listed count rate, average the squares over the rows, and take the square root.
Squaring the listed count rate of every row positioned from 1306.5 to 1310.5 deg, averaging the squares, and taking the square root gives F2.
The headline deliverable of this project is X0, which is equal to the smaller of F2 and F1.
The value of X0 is 24.7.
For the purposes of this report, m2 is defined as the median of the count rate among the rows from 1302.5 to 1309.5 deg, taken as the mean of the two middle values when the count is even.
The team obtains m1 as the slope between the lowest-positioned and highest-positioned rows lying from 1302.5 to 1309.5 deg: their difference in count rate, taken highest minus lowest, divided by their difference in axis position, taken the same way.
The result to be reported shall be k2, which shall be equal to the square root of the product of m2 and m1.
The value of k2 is 2.80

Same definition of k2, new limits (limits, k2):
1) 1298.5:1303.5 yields 2.92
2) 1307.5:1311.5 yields 1.64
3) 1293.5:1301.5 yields 2.66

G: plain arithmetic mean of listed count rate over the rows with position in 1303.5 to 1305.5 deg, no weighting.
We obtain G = 28.0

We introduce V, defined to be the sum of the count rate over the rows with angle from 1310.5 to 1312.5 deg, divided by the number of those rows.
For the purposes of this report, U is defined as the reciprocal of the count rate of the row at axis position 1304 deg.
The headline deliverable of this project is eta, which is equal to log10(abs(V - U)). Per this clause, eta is 1.41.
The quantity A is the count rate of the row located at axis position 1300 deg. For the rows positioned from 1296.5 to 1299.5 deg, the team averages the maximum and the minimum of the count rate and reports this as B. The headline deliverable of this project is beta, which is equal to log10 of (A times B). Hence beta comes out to 2.81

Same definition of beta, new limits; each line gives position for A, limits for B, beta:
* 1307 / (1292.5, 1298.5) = 2.87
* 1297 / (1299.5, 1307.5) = 2.84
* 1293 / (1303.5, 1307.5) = 2.88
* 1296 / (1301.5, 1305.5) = 2.91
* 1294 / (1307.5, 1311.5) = 2.85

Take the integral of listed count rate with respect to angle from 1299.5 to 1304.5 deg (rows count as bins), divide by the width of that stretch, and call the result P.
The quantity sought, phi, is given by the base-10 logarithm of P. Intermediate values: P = 27.3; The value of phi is 1.44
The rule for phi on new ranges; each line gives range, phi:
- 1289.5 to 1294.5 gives 1.44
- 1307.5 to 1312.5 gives 1.42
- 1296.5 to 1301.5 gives 1.41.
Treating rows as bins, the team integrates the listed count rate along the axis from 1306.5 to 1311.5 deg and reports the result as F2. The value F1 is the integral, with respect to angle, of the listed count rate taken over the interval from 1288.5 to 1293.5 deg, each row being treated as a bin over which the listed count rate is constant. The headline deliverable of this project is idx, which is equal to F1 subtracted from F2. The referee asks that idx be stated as -5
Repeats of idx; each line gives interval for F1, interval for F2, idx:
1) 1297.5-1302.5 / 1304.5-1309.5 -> 7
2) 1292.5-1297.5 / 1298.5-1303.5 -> -3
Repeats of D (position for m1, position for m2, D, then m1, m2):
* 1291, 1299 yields 53.0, 28.1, 24.9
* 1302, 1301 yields 55.4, 27.2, 28.2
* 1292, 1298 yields 51.3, 27.4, 23.9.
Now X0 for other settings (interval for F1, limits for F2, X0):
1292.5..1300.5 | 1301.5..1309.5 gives 26.4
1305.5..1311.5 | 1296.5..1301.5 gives 25.7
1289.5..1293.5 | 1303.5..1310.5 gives 27.6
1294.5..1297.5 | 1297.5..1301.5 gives 25.8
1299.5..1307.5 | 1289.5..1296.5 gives 27.4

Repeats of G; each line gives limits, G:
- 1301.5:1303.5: 26.7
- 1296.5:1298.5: 24.6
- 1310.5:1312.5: 25.7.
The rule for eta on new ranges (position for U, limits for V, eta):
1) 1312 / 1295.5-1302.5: 1.42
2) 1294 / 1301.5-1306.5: 1.44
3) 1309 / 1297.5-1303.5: 1.42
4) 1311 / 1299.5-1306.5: 1.44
